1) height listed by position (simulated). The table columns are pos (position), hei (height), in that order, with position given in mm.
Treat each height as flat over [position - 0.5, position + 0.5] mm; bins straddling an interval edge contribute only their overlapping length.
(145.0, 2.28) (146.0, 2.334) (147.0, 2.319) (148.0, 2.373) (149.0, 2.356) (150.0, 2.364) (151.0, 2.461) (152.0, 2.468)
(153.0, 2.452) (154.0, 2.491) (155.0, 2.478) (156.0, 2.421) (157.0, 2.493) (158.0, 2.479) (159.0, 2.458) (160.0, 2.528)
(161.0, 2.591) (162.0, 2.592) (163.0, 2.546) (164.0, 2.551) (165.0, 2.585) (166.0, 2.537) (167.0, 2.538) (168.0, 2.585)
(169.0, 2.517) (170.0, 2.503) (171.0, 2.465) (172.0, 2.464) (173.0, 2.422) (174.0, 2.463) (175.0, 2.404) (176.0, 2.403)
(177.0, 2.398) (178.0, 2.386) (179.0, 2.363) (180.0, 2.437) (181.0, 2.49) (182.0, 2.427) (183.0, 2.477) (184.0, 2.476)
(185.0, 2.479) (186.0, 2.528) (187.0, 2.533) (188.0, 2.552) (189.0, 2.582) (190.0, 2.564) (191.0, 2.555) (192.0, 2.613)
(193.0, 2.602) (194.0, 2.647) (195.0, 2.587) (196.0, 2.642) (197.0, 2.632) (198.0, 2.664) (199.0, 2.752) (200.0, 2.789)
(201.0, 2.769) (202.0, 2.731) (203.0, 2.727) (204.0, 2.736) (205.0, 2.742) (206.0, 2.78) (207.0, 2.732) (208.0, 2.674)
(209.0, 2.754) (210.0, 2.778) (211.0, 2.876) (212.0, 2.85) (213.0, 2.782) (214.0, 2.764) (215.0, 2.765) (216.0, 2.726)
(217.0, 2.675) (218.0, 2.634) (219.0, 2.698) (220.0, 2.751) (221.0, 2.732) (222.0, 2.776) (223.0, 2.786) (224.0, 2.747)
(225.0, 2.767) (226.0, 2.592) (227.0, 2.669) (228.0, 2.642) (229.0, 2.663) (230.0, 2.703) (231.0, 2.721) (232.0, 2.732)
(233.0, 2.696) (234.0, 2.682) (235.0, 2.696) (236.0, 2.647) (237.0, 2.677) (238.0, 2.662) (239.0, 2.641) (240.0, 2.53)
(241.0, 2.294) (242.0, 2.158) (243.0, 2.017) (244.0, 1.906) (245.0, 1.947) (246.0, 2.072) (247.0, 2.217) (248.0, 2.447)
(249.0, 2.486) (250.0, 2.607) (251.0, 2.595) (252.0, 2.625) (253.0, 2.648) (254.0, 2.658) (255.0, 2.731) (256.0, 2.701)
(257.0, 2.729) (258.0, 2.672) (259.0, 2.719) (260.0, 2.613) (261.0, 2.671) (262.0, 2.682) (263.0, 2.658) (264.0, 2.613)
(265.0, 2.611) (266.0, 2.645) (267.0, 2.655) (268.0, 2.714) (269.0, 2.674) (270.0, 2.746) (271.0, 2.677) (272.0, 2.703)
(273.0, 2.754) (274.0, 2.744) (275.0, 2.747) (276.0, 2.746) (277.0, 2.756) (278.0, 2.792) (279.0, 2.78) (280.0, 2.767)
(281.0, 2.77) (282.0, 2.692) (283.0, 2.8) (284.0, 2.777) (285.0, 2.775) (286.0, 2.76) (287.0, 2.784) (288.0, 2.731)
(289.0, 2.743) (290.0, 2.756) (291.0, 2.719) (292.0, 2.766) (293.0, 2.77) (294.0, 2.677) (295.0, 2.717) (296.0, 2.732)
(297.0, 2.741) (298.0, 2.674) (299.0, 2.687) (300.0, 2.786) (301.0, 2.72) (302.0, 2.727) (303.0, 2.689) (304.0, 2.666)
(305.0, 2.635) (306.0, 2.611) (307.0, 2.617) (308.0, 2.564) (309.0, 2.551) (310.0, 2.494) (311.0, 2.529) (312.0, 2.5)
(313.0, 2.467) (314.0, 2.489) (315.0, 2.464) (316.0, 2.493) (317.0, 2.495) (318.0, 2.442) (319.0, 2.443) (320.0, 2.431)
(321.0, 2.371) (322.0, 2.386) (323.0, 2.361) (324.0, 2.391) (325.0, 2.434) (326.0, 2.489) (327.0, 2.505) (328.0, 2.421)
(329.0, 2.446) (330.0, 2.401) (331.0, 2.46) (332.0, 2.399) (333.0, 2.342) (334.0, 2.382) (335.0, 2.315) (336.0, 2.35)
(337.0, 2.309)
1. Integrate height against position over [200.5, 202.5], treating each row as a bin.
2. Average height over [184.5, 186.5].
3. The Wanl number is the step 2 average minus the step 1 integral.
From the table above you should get -3.0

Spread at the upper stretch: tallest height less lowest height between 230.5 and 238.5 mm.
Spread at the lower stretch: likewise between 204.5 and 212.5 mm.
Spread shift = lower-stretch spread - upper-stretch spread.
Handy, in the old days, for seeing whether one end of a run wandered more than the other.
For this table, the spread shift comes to 0.12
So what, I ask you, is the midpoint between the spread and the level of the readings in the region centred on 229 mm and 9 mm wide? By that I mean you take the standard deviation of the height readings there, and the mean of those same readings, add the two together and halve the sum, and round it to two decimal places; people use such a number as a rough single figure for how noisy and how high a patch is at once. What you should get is 1.37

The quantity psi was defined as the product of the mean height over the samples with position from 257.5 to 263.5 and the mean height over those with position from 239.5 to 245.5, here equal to 5.7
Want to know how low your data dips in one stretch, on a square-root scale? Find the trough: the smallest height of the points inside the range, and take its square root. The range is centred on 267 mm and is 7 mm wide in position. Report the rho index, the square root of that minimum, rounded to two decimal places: 1.62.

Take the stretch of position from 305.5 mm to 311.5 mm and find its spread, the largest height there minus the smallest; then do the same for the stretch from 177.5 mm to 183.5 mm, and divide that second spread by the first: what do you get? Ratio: 1.0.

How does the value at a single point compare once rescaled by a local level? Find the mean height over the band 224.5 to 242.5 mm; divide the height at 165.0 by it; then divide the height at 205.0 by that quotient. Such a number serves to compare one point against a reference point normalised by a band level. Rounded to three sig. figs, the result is 2.78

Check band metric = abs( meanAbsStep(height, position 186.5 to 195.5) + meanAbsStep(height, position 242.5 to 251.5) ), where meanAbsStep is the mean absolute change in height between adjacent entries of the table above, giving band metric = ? 0.13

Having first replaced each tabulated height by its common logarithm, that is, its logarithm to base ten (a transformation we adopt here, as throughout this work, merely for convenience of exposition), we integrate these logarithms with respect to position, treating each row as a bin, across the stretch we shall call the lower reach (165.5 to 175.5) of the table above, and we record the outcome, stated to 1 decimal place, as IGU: 4.0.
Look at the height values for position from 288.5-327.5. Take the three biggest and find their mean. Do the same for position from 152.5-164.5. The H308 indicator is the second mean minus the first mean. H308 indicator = -0.20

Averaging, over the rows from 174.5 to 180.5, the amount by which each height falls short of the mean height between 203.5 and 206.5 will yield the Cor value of 0.35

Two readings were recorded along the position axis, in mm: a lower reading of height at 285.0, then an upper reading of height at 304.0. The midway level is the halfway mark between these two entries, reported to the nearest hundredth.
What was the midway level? 2.72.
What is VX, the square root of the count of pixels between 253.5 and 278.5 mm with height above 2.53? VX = 5.0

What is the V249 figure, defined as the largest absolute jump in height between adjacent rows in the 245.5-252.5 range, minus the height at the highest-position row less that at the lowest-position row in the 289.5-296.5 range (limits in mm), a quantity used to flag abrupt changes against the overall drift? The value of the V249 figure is 0.25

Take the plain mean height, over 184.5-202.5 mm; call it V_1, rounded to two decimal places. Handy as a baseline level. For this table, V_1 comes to 2.62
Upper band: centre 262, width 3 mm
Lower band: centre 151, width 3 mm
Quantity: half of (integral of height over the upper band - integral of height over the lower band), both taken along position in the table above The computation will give 0.36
